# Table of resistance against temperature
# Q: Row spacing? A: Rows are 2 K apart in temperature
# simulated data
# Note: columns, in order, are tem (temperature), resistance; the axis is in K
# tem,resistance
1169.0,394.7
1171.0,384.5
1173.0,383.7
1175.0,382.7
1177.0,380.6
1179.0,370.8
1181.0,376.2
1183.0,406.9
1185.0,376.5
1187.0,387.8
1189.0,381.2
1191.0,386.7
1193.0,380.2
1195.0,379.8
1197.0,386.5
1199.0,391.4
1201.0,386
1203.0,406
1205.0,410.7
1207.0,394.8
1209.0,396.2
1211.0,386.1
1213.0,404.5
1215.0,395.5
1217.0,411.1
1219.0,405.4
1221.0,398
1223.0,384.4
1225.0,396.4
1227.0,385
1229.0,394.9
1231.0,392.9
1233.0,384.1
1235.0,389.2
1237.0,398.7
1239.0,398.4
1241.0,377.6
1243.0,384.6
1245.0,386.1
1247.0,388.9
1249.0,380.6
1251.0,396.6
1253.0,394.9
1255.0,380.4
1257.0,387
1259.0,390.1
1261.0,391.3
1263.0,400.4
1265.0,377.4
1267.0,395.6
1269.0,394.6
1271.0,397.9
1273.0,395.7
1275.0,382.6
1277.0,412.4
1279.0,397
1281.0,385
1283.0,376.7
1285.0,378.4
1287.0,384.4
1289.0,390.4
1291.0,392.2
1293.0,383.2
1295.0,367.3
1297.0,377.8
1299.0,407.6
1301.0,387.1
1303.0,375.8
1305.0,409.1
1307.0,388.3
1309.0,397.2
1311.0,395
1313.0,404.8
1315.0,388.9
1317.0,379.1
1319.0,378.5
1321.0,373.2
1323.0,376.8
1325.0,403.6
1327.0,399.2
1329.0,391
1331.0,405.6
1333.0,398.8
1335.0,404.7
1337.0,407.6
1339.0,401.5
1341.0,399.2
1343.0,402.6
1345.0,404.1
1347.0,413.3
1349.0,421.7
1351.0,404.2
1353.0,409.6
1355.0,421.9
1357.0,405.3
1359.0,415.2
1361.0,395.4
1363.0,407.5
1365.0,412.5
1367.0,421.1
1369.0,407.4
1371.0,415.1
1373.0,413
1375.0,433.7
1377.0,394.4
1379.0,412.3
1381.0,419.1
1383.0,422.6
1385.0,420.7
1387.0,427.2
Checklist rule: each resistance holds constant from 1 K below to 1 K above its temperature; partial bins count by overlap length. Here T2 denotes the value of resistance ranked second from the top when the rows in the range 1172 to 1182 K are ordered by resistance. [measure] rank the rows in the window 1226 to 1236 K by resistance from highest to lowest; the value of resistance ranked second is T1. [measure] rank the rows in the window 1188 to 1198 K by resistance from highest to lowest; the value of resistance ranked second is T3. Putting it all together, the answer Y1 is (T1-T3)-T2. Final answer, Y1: -376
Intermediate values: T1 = 392.9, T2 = 382.7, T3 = 386.5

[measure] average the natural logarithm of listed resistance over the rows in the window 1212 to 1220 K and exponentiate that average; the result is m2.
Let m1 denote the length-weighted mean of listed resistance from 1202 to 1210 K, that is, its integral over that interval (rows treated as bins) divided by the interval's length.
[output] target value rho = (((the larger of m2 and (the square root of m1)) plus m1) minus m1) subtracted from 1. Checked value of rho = -403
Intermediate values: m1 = 402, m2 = 404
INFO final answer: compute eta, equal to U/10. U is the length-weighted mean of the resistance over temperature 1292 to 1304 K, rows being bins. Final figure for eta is 38.3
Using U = 383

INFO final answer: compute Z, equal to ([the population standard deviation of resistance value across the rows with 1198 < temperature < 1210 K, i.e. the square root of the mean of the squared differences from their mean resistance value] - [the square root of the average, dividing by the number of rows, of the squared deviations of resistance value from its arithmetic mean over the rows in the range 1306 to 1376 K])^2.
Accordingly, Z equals 24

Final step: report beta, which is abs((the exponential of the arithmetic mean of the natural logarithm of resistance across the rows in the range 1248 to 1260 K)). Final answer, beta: 388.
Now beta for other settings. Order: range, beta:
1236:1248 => 389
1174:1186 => 382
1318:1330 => 387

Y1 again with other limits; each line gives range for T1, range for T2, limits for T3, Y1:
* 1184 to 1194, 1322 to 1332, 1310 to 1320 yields -412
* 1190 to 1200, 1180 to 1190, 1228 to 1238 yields -396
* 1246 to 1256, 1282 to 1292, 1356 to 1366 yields -408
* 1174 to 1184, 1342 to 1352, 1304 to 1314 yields -435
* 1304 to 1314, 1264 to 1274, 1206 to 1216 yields -387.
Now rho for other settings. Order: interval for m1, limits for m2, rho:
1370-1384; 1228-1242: -390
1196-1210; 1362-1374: -412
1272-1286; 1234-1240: -394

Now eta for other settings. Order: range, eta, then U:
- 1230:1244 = 38.9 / 389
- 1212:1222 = 40.3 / 403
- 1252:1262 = 38.9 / 389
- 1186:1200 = 38.5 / 385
